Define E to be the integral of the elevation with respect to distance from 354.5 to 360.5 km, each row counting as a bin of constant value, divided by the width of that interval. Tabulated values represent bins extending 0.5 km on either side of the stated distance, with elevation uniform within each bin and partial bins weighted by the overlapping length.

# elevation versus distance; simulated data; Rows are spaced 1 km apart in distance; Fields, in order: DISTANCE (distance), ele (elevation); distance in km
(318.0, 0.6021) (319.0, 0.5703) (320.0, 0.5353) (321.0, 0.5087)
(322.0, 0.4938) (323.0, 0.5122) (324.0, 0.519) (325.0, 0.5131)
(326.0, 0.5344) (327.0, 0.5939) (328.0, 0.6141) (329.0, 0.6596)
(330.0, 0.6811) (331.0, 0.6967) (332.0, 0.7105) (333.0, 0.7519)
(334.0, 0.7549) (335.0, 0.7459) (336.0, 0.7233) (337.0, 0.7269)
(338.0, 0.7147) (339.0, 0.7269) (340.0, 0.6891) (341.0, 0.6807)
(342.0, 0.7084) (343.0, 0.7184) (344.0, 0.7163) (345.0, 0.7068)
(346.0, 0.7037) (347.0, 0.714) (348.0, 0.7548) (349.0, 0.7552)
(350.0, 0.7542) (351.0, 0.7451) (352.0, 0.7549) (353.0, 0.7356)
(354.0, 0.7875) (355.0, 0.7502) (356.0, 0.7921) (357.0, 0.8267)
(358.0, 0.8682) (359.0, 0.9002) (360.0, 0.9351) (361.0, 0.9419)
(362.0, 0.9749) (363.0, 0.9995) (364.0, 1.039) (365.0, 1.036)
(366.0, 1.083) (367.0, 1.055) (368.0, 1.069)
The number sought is 0.85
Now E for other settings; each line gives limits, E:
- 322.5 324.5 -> 0.52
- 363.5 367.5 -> 1.05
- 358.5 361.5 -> 0.93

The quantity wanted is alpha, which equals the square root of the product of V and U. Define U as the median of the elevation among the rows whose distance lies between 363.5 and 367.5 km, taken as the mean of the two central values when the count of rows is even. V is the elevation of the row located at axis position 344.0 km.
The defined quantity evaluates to 0.87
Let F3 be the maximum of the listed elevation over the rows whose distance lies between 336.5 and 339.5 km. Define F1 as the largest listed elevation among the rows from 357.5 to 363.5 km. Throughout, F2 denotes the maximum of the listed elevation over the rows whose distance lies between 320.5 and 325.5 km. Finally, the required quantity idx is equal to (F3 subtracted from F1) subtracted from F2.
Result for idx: 0.25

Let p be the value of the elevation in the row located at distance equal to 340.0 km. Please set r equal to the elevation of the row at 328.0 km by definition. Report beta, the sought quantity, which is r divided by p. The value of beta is 0.89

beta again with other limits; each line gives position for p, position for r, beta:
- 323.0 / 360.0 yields 1.83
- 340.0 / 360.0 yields 1.36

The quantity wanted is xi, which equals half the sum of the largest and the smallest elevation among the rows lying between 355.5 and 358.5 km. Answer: 0.83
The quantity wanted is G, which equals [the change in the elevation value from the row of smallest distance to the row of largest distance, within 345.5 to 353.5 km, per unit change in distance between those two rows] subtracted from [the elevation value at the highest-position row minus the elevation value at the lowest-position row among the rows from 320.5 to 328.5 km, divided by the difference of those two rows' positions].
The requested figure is 0.01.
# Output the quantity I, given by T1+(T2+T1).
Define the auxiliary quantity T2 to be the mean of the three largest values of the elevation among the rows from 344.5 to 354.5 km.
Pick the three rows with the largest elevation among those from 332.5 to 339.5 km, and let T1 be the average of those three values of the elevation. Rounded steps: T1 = 0.75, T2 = 0.77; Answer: 2.27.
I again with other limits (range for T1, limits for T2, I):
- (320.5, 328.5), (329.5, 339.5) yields 1.91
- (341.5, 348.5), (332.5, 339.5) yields 2.21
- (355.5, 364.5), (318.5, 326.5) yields 2.56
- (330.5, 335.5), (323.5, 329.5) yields 2.12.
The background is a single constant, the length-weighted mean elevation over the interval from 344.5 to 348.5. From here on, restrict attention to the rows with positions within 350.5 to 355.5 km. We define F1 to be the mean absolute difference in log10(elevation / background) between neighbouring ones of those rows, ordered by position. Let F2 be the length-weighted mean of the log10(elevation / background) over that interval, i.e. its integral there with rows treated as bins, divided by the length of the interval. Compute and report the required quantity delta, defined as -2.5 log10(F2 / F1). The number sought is -0.2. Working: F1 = 0.017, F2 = 0.020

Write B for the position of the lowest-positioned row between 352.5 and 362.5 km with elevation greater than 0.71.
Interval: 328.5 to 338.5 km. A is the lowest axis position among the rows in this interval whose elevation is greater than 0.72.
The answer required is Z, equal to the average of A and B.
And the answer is 343.0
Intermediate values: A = 333.0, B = 353.0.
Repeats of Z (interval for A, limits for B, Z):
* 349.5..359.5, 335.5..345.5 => 343.0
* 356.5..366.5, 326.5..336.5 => 344.5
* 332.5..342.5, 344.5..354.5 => 340.0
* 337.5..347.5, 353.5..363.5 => 346.5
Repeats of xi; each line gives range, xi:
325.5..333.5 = 0.64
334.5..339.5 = 0.73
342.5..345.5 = 0.71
